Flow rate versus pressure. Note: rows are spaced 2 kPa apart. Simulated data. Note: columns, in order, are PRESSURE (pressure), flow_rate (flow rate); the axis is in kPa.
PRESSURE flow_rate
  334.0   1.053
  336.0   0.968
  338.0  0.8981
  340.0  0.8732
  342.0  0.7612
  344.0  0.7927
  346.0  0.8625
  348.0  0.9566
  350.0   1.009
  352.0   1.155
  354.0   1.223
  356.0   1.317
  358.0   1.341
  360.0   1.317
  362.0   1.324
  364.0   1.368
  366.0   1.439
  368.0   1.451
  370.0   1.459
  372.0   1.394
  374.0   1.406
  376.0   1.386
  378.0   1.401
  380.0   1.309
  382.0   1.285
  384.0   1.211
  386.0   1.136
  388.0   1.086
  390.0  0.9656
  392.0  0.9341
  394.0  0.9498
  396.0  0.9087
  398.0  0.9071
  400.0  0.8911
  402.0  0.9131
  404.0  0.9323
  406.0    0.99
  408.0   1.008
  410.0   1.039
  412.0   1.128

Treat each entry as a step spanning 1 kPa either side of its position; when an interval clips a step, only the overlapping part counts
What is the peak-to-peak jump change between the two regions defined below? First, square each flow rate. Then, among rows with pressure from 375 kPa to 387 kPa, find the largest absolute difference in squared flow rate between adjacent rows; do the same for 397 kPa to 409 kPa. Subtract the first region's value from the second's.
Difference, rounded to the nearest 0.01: -0.14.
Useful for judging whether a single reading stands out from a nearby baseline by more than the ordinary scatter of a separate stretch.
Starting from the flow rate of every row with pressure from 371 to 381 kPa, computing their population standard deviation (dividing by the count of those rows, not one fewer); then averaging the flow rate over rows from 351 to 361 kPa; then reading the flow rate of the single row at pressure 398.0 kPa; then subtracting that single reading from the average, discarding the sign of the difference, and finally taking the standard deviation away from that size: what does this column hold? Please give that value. 0.33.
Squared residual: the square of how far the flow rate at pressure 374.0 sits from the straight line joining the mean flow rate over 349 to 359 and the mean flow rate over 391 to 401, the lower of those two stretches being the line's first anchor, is 0.113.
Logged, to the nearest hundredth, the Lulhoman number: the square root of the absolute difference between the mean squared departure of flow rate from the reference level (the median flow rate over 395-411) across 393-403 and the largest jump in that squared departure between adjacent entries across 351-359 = 0.25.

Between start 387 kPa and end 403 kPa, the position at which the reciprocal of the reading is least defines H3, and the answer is 388.0 kPa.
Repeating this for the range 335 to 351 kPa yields 350.0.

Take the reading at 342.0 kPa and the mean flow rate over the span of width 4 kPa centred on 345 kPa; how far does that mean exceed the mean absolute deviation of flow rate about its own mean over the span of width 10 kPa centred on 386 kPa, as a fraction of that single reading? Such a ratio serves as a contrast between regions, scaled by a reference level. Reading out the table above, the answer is 0.97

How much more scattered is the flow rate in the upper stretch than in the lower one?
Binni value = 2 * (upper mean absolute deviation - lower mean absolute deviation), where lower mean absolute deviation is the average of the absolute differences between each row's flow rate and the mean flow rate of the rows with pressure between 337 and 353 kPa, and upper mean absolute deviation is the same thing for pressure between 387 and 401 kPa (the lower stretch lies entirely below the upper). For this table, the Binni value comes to -0.10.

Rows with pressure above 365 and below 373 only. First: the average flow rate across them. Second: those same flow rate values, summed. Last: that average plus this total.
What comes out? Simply 7.2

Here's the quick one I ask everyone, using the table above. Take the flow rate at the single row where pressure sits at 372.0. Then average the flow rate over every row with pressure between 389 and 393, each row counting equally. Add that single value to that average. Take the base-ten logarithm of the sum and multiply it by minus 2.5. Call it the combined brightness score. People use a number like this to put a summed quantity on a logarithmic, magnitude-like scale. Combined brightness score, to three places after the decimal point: -0.925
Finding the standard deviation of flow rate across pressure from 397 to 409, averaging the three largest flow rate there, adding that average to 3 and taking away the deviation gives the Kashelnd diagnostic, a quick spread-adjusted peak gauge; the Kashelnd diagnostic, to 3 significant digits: 3.93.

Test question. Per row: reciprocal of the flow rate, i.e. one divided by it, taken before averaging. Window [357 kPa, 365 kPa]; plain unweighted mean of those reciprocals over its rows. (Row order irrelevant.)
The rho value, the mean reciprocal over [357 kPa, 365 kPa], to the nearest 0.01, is 0.75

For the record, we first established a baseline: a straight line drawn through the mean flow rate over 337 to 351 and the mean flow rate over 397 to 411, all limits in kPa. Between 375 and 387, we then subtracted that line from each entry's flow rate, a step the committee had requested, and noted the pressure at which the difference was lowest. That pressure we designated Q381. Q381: 386.0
